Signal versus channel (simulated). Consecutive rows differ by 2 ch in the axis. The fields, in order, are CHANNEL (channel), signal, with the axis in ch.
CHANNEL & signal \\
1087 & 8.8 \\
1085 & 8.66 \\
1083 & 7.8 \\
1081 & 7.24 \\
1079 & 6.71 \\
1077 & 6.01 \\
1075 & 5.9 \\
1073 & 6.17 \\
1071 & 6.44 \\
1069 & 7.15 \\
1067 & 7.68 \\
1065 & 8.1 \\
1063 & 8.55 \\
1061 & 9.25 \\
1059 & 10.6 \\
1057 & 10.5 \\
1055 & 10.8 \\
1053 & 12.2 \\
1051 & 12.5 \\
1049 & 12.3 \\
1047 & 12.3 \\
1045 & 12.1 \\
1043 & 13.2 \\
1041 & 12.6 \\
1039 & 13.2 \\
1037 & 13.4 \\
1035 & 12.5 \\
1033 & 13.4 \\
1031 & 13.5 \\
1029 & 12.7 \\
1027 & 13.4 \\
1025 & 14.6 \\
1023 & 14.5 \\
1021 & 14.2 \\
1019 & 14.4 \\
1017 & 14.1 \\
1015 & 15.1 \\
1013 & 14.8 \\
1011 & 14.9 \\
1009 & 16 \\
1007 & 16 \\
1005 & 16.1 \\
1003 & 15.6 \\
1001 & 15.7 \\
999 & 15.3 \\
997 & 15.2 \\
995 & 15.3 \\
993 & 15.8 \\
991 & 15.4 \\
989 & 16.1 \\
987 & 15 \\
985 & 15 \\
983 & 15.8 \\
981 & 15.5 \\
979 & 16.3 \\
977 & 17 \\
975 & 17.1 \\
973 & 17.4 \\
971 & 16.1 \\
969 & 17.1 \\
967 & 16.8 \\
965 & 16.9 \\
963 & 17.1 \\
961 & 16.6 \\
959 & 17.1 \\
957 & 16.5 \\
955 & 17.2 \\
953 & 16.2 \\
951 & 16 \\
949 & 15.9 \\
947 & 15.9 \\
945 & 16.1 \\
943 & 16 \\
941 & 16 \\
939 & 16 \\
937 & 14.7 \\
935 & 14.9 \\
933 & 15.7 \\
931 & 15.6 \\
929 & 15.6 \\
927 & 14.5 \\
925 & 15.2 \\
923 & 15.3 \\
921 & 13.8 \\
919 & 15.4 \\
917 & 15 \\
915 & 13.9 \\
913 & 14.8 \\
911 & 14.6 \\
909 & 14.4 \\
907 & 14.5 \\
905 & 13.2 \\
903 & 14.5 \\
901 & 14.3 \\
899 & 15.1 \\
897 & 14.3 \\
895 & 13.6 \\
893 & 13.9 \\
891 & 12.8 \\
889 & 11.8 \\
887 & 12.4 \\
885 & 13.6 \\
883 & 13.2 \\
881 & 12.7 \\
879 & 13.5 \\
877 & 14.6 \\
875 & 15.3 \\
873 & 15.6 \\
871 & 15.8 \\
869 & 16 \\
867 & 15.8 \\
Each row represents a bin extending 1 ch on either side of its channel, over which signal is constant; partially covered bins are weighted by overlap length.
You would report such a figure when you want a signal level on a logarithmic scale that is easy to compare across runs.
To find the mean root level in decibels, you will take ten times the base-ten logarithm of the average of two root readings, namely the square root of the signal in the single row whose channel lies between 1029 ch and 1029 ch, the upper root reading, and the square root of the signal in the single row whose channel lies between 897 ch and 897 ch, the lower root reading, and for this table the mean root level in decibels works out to 5.65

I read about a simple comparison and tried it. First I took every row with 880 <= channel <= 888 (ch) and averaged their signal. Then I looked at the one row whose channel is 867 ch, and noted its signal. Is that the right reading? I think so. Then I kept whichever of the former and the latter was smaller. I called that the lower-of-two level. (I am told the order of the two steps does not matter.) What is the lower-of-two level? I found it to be 13.0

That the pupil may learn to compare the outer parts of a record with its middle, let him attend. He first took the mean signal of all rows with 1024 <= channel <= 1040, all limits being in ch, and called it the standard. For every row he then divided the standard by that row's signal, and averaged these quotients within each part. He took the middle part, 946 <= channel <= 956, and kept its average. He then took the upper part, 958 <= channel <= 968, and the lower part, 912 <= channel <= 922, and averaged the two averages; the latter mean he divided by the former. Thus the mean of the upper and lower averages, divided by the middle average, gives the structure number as 1.0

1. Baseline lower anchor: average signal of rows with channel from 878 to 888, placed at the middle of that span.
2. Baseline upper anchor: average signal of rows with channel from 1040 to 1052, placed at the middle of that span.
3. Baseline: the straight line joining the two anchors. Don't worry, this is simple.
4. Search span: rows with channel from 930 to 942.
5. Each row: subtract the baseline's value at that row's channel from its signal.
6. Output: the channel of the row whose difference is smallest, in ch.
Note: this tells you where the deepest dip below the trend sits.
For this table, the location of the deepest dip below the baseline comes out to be 937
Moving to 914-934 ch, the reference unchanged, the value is 921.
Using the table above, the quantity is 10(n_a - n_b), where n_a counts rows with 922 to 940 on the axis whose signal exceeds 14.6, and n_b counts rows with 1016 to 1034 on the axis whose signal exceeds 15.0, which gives 80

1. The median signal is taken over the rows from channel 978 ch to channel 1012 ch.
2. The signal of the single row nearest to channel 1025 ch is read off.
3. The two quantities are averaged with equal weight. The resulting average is 15.1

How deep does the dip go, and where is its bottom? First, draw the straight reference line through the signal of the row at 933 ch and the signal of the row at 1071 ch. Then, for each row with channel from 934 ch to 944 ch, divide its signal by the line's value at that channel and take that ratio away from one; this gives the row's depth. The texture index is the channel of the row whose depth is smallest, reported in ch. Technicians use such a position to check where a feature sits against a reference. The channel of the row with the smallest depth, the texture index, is 943 ch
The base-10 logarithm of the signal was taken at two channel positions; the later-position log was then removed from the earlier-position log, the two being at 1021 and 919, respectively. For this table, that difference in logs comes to 0.04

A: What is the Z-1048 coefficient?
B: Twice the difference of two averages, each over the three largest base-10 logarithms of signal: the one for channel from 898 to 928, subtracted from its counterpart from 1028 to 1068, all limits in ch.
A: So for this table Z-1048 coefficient -0.11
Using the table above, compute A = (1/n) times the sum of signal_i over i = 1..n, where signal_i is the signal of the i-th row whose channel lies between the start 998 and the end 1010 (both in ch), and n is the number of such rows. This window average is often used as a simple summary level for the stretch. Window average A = 15.8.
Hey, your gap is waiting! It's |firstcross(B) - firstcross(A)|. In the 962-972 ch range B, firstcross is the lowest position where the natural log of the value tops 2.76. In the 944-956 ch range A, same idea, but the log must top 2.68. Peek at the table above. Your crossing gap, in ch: 18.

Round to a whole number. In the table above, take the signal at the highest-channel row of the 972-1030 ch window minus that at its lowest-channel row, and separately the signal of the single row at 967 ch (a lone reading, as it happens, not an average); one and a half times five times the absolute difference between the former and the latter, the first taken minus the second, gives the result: 161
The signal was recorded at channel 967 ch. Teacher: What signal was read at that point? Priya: 16.8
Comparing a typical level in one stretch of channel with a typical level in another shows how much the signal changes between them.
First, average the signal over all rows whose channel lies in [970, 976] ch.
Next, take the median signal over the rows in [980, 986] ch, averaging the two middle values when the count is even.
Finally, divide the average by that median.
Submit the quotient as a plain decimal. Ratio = 1.1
